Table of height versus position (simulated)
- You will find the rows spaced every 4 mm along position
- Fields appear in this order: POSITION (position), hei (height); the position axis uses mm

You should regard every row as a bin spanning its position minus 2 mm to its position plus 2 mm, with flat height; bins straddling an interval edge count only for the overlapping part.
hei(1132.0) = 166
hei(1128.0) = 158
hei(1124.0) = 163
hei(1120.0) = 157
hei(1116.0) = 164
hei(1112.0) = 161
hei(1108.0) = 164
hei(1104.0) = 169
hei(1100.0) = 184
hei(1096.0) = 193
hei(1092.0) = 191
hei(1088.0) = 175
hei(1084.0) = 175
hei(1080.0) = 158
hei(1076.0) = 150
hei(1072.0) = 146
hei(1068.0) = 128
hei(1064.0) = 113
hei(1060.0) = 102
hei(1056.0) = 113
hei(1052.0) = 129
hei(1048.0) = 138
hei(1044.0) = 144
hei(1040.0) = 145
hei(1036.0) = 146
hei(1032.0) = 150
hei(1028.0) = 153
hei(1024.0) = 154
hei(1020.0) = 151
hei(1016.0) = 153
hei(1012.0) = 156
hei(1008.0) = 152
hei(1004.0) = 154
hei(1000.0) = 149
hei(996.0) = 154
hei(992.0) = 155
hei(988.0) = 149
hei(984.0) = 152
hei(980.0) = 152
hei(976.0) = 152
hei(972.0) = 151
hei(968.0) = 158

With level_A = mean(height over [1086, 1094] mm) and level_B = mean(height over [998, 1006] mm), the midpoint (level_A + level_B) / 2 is 167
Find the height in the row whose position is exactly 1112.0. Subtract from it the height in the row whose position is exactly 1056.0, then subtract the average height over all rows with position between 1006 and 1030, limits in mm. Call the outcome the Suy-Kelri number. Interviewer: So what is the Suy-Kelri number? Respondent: -105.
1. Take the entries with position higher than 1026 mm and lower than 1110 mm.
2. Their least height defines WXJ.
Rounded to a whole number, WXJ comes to 102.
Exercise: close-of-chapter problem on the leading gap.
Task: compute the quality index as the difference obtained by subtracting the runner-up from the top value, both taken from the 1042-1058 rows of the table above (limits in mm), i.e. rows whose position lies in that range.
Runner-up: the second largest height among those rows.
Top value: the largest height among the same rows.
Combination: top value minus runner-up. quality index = 6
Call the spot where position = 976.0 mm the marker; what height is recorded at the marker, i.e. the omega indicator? 152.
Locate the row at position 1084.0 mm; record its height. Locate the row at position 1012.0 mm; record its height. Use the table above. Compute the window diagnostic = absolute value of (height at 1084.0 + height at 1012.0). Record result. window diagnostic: 331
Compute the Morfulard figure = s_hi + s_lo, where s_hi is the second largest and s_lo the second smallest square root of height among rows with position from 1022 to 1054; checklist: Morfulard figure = 24.12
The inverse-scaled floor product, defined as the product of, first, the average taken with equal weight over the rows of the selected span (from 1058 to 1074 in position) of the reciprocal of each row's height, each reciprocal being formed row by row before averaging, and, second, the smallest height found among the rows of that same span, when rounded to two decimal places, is 0.85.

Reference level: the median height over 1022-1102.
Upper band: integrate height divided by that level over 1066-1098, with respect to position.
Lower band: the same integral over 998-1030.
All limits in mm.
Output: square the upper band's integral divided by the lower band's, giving 1.2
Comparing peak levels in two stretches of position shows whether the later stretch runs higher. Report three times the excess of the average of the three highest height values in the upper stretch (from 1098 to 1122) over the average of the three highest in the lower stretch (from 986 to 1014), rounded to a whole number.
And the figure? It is 52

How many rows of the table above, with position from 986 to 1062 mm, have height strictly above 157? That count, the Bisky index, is 0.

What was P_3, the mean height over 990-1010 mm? 153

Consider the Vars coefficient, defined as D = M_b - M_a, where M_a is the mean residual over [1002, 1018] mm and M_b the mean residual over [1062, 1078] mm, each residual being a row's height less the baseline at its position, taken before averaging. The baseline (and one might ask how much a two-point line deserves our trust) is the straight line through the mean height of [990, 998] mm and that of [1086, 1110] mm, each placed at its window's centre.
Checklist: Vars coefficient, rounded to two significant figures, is -34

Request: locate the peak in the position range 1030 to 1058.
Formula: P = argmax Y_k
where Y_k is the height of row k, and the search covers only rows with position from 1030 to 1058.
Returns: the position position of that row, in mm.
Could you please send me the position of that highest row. 1032.0 mm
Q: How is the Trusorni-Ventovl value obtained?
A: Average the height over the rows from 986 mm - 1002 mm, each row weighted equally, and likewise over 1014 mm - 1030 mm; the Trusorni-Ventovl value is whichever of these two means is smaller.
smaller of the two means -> 152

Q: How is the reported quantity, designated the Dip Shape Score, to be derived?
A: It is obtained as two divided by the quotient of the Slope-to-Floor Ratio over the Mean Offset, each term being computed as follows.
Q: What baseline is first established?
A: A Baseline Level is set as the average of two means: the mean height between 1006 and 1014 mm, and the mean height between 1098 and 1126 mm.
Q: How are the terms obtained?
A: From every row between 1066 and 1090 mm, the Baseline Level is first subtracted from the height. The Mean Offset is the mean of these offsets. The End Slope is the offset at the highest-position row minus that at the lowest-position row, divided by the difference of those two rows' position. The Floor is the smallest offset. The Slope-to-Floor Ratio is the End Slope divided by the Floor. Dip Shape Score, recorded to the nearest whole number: 127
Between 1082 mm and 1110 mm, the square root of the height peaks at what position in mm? 1096.0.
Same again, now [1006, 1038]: 1012.0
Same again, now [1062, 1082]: 1080.0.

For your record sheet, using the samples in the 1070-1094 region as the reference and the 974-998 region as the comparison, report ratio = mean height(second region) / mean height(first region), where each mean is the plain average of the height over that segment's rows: 0.92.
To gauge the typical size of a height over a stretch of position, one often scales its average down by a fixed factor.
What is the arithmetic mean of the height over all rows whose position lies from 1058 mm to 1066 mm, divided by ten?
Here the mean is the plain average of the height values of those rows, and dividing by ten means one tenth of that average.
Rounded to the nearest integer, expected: 11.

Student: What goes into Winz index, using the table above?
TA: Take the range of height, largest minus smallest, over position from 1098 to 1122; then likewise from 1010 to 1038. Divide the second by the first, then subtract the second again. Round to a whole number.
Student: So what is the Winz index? -10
